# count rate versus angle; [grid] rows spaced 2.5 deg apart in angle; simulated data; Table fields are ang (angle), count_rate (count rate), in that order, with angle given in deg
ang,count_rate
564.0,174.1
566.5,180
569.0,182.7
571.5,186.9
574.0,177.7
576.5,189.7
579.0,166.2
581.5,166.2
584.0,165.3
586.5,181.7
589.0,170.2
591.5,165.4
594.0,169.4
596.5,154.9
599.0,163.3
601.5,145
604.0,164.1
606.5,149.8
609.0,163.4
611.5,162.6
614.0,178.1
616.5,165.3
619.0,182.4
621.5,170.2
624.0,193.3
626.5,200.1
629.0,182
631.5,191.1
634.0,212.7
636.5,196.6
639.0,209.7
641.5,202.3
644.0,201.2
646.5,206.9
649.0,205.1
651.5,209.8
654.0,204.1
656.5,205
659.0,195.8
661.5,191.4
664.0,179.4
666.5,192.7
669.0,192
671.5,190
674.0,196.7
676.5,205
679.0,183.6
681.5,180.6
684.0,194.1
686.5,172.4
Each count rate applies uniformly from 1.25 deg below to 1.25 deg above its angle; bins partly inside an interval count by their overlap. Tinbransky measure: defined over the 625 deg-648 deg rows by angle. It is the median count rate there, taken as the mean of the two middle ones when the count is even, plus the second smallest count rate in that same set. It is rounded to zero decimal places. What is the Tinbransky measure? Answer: 392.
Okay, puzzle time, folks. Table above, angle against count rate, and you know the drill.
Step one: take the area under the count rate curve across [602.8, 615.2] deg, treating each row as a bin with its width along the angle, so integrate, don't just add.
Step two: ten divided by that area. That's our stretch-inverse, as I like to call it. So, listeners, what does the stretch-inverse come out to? 0.0049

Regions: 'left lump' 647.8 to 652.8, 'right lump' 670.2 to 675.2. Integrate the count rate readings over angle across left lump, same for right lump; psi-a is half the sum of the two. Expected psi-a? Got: 1002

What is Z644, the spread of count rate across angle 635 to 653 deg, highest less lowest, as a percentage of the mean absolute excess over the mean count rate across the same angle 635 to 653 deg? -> 344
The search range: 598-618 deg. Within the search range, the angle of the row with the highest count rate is 614.0 deg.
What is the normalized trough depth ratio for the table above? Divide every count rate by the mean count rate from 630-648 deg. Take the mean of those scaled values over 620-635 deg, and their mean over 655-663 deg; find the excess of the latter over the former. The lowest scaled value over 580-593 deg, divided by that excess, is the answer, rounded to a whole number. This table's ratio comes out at 28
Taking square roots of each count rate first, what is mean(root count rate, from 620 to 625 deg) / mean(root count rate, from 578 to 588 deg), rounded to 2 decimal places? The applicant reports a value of 1.03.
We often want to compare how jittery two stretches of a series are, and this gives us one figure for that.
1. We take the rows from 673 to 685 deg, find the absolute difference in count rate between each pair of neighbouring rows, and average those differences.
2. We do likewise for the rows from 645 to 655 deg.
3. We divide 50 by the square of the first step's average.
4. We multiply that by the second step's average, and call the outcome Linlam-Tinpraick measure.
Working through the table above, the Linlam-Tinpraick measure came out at 1.5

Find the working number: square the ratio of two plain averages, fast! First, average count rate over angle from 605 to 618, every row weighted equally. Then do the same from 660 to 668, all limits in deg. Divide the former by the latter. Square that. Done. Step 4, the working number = 0.76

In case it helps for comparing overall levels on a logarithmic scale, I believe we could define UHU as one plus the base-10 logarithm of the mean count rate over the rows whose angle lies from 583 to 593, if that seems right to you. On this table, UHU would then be 3.23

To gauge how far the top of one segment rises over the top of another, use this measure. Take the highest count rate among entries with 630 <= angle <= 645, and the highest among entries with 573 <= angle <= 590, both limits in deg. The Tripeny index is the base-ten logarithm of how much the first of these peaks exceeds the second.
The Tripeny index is 1.36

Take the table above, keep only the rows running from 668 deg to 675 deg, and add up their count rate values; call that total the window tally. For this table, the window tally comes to 579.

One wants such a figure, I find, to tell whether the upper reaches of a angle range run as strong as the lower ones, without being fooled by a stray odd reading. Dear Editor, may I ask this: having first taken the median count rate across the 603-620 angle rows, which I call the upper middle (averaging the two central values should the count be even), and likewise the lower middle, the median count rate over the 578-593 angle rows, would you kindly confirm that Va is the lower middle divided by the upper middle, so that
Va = 1.01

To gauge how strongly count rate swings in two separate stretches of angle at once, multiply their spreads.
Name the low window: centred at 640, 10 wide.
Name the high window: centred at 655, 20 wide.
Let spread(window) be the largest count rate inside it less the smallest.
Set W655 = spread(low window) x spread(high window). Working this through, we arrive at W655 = 398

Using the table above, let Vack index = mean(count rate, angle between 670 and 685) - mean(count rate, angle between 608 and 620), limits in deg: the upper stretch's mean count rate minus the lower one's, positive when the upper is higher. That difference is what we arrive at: 21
